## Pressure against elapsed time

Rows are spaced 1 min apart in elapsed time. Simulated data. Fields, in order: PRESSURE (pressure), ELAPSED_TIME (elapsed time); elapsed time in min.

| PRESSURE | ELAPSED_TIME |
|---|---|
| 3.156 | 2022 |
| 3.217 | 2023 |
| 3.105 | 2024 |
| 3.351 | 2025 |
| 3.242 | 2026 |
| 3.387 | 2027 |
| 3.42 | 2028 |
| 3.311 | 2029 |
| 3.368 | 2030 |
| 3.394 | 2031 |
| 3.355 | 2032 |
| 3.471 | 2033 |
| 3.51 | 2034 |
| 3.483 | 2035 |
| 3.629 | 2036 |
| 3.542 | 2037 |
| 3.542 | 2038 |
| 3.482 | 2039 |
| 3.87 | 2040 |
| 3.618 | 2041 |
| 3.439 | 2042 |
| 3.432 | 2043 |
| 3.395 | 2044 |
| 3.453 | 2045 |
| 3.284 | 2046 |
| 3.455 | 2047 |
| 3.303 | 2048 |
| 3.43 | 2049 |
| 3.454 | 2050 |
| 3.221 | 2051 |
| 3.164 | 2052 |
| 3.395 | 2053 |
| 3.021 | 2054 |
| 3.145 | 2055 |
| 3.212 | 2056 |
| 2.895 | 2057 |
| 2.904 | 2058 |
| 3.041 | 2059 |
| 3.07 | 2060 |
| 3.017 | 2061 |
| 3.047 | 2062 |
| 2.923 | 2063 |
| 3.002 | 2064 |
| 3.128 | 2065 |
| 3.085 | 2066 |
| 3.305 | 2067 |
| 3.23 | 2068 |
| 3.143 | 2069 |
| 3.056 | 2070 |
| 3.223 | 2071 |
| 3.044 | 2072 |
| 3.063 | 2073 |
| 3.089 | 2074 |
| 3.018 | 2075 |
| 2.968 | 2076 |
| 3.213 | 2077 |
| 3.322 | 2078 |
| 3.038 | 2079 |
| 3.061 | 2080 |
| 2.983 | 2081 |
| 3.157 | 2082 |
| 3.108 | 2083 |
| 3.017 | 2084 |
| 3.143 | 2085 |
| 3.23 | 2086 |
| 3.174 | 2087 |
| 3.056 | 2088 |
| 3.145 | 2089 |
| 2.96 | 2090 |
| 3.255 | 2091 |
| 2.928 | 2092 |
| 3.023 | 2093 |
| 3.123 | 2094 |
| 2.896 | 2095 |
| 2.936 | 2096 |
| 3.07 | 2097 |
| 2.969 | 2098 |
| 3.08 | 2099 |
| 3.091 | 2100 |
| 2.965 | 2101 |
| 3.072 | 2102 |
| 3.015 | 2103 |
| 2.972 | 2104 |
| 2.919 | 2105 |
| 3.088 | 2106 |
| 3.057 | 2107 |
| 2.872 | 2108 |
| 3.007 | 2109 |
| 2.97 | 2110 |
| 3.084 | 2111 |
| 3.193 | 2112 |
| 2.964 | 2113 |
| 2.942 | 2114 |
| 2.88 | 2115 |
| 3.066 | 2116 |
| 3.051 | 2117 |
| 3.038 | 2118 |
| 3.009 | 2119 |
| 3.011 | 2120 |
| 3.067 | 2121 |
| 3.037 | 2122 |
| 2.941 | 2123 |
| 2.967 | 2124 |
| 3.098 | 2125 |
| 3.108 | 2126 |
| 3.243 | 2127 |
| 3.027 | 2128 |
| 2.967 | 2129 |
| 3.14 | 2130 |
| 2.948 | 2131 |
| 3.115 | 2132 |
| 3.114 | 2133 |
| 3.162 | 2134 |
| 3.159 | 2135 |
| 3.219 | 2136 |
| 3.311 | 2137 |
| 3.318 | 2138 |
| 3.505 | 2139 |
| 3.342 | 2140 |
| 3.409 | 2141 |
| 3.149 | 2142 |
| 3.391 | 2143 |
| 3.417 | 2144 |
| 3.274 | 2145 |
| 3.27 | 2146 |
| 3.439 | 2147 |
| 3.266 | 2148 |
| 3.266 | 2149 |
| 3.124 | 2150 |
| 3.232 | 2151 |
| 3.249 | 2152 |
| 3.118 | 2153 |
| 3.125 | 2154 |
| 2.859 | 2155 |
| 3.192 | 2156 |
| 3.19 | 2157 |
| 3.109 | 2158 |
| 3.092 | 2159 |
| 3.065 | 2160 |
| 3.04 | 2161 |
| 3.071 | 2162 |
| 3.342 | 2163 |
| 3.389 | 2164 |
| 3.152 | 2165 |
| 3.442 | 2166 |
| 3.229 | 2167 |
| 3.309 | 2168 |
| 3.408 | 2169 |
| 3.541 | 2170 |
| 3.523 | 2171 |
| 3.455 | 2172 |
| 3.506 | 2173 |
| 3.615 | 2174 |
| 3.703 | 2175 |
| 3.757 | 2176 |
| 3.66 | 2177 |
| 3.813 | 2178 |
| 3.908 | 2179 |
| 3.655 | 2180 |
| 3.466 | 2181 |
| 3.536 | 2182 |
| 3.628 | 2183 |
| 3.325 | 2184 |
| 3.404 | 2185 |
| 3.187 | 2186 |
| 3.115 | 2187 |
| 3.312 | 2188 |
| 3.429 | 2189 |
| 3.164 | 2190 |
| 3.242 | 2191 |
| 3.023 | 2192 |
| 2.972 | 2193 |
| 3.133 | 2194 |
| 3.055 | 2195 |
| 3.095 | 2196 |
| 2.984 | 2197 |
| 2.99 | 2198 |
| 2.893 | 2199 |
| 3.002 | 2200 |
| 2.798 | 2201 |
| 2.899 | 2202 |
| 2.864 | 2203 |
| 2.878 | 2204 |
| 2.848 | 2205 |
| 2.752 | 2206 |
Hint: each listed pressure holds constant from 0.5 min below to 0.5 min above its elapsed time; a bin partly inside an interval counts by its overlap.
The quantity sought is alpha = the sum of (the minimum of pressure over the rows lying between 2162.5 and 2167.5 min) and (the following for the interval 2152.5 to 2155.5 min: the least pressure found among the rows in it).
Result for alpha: 6.0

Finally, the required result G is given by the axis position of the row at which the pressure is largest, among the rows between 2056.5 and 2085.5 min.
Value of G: 2078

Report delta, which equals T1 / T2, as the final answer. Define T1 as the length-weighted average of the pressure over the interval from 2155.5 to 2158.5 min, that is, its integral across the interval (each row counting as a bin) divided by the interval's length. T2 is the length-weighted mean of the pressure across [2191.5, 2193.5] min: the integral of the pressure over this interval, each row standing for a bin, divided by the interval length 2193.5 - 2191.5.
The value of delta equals 1.06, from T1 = 3.16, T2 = 3.00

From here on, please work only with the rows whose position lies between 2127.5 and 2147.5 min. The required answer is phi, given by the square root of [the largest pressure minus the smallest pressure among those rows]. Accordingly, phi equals 0.75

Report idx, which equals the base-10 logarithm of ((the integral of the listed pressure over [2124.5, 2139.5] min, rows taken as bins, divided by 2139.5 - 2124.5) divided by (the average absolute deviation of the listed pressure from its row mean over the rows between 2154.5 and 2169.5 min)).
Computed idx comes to 1.39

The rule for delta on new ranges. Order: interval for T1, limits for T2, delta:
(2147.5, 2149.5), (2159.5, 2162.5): 1.07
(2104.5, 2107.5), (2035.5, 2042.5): 0.84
